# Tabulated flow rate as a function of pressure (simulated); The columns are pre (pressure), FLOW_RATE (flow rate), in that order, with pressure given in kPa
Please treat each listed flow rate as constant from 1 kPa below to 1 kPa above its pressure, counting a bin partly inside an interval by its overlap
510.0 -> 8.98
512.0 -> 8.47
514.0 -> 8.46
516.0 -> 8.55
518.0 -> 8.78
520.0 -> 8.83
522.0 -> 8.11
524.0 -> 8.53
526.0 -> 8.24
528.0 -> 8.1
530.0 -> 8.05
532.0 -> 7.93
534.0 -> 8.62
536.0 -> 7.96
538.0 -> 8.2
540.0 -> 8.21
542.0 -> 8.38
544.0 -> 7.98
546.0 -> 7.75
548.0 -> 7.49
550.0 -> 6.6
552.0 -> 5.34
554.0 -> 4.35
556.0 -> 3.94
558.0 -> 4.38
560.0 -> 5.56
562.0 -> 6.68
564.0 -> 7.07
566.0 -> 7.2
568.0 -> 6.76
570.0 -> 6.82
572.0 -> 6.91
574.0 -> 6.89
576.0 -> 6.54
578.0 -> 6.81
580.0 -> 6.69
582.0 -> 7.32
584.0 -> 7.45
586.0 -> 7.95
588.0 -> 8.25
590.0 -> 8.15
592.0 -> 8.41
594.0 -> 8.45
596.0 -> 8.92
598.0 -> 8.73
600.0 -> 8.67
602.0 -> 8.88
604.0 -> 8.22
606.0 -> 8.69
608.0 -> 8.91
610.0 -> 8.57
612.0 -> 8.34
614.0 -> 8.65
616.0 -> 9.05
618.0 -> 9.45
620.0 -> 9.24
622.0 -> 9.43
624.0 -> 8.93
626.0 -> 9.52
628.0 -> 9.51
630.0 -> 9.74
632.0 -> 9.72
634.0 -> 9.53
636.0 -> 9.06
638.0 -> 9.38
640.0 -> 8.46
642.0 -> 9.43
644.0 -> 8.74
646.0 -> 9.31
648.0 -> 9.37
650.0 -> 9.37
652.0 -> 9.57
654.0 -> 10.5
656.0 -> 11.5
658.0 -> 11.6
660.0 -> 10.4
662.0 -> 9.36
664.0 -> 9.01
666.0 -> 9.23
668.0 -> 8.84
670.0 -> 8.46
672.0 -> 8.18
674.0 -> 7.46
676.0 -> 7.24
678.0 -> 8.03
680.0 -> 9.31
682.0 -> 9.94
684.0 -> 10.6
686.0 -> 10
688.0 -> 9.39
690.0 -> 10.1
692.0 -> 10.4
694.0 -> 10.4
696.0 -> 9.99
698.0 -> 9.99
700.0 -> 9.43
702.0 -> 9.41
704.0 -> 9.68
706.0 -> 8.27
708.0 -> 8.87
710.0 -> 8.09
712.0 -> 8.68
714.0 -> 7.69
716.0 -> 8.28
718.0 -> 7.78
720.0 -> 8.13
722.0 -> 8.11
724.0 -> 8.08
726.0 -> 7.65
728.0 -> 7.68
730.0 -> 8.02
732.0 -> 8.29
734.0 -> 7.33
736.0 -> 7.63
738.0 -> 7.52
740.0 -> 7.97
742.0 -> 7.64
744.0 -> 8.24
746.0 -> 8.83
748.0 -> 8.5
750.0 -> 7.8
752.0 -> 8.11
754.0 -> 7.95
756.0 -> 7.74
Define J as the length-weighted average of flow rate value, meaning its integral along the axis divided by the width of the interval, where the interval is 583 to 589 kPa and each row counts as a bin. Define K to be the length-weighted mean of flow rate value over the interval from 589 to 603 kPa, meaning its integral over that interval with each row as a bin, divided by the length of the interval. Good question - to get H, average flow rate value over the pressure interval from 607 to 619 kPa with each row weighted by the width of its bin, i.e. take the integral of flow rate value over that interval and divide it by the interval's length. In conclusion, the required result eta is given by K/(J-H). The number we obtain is -9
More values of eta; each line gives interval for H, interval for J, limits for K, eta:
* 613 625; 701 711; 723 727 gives -30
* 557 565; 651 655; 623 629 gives 2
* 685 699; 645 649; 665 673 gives -12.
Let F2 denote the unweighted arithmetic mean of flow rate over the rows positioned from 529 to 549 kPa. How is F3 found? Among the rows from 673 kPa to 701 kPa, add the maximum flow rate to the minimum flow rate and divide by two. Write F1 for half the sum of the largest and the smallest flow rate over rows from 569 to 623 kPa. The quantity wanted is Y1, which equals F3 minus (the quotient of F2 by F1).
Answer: 7.91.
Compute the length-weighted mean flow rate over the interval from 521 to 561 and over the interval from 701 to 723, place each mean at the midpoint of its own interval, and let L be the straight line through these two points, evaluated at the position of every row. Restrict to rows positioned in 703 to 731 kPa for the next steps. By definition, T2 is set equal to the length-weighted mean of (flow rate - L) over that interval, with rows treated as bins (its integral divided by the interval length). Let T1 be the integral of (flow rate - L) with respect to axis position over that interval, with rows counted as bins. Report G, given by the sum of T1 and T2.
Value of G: -8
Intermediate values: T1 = -8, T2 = -0.3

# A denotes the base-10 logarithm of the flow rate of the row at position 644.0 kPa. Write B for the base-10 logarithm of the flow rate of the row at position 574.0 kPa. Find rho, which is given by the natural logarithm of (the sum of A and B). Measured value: 0.576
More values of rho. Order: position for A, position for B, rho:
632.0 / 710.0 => 0.640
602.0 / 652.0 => 0.657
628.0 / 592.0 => 0.643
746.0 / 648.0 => 0.651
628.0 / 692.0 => 0.691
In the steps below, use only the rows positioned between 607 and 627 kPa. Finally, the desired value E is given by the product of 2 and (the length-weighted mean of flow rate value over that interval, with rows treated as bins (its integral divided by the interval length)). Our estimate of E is 18.0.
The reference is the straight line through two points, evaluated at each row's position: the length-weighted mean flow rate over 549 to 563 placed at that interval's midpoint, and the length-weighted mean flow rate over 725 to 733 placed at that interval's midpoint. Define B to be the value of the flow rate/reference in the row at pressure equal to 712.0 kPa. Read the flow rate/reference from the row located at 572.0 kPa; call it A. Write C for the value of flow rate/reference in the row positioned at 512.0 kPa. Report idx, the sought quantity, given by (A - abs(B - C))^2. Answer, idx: 0.3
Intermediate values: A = 1.25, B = 1.13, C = 1.84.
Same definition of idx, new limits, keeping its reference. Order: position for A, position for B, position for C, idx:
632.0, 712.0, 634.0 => 1.4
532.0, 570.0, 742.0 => 1.7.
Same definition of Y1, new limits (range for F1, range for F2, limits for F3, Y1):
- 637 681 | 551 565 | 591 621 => 8.27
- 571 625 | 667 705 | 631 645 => 7.93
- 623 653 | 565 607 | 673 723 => 8.07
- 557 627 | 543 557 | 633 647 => 8.10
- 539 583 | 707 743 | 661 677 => 7.01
